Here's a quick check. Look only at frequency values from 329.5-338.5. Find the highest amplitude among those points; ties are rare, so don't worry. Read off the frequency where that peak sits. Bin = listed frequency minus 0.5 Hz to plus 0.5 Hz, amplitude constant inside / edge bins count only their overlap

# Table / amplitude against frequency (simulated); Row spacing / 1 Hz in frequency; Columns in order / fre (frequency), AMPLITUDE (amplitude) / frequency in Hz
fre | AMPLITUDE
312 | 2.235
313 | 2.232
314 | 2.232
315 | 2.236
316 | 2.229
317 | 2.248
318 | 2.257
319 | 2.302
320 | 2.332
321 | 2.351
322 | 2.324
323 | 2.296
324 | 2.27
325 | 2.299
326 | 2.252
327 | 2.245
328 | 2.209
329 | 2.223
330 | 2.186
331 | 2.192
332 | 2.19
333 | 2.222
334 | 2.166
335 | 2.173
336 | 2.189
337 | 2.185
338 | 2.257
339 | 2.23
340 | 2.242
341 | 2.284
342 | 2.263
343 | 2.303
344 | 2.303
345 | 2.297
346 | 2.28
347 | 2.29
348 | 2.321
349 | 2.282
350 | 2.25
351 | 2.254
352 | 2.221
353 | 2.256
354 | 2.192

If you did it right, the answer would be 338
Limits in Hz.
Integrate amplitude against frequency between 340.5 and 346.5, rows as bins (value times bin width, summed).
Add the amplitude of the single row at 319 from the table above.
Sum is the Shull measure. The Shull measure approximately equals 16.0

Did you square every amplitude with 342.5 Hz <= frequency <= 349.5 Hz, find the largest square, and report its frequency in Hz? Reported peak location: 348 Hz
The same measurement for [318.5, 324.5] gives 321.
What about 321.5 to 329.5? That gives 322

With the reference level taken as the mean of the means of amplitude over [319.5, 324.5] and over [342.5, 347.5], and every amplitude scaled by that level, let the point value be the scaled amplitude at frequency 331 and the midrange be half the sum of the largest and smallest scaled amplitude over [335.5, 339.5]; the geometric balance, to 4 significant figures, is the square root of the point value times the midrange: 0.9574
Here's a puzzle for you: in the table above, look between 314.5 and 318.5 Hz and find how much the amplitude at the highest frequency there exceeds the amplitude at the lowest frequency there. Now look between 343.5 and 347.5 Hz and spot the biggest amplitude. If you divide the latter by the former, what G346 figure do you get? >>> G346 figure 110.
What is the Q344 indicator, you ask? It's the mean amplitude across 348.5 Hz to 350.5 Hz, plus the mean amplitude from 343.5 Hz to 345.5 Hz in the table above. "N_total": 4.57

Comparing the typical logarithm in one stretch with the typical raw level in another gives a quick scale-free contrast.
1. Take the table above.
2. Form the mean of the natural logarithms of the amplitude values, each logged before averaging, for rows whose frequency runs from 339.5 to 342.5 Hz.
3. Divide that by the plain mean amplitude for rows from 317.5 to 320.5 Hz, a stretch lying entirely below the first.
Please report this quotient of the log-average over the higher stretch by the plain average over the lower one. 0.356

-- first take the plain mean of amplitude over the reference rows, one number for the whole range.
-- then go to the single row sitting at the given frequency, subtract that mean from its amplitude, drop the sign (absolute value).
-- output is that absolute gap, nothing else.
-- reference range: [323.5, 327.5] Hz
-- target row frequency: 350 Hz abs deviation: 0.02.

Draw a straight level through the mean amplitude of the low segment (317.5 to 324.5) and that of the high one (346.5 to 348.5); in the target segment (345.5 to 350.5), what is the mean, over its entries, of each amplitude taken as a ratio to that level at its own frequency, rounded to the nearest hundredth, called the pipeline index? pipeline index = 0.99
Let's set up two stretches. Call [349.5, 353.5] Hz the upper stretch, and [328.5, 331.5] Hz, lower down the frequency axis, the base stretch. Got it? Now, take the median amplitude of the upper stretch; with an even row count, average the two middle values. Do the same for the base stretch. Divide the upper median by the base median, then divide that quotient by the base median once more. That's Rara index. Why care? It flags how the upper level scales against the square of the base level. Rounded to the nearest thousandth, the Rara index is 0.469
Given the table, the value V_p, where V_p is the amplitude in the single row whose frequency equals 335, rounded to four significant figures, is 2.173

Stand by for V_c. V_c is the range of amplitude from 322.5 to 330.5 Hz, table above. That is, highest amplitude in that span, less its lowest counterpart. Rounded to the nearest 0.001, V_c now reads 0.113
